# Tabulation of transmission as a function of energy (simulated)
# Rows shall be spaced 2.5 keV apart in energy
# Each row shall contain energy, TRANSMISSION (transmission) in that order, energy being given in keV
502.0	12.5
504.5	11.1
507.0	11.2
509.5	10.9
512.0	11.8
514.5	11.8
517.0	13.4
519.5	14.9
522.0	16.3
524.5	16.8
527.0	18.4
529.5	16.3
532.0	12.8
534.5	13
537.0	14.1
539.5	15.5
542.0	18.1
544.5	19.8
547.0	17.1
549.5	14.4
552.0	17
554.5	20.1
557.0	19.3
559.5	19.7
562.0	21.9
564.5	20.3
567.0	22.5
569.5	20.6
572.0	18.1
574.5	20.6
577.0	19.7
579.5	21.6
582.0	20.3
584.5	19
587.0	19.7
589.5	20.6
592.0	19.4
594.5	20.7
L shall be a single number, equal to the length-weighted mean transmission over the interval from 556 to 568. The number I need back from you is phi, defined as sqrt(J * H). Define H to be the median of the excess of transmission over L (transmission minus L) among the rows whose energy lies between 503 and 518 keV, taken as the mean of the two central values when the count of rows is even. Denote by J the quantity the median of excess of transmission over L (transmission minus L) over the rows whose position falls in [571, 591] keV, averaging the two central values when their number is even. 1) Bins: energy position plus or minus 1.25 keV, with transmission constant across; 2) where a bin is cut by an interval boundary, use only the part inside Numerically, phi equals 3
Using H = -9.2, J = -0.7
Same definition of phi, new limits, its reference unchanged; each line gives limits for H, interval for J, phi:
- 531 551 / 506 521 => 7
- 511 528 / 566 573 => 1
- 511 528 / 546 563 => 3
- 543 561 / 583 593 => 1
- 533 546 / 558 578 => 1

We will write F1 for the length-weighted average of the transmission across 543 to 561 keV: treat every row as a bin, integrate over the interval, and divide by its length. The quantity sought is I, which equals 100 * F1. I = 1825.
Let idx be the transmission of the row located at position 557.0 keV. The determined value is 19.3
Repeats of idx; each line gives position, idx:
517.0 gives 13.4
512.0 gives 11.8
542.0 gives 18.1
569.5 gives 20.6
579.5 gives 21.6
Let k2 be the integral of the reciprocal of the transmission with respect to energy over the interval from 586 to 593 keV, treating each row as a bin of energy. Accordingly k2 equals 0.35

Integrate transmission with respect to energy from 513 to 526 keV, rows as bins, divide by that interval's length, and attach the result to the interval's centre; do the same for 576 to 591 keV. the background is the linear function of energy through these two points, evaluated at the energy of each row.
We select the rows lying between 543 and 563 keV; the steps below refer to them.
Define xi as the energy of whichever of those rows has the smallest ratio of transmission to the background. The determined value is 549.5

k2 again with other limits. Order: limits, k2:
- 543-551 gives 0.47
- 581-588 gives 0.36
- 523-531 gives 0.47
